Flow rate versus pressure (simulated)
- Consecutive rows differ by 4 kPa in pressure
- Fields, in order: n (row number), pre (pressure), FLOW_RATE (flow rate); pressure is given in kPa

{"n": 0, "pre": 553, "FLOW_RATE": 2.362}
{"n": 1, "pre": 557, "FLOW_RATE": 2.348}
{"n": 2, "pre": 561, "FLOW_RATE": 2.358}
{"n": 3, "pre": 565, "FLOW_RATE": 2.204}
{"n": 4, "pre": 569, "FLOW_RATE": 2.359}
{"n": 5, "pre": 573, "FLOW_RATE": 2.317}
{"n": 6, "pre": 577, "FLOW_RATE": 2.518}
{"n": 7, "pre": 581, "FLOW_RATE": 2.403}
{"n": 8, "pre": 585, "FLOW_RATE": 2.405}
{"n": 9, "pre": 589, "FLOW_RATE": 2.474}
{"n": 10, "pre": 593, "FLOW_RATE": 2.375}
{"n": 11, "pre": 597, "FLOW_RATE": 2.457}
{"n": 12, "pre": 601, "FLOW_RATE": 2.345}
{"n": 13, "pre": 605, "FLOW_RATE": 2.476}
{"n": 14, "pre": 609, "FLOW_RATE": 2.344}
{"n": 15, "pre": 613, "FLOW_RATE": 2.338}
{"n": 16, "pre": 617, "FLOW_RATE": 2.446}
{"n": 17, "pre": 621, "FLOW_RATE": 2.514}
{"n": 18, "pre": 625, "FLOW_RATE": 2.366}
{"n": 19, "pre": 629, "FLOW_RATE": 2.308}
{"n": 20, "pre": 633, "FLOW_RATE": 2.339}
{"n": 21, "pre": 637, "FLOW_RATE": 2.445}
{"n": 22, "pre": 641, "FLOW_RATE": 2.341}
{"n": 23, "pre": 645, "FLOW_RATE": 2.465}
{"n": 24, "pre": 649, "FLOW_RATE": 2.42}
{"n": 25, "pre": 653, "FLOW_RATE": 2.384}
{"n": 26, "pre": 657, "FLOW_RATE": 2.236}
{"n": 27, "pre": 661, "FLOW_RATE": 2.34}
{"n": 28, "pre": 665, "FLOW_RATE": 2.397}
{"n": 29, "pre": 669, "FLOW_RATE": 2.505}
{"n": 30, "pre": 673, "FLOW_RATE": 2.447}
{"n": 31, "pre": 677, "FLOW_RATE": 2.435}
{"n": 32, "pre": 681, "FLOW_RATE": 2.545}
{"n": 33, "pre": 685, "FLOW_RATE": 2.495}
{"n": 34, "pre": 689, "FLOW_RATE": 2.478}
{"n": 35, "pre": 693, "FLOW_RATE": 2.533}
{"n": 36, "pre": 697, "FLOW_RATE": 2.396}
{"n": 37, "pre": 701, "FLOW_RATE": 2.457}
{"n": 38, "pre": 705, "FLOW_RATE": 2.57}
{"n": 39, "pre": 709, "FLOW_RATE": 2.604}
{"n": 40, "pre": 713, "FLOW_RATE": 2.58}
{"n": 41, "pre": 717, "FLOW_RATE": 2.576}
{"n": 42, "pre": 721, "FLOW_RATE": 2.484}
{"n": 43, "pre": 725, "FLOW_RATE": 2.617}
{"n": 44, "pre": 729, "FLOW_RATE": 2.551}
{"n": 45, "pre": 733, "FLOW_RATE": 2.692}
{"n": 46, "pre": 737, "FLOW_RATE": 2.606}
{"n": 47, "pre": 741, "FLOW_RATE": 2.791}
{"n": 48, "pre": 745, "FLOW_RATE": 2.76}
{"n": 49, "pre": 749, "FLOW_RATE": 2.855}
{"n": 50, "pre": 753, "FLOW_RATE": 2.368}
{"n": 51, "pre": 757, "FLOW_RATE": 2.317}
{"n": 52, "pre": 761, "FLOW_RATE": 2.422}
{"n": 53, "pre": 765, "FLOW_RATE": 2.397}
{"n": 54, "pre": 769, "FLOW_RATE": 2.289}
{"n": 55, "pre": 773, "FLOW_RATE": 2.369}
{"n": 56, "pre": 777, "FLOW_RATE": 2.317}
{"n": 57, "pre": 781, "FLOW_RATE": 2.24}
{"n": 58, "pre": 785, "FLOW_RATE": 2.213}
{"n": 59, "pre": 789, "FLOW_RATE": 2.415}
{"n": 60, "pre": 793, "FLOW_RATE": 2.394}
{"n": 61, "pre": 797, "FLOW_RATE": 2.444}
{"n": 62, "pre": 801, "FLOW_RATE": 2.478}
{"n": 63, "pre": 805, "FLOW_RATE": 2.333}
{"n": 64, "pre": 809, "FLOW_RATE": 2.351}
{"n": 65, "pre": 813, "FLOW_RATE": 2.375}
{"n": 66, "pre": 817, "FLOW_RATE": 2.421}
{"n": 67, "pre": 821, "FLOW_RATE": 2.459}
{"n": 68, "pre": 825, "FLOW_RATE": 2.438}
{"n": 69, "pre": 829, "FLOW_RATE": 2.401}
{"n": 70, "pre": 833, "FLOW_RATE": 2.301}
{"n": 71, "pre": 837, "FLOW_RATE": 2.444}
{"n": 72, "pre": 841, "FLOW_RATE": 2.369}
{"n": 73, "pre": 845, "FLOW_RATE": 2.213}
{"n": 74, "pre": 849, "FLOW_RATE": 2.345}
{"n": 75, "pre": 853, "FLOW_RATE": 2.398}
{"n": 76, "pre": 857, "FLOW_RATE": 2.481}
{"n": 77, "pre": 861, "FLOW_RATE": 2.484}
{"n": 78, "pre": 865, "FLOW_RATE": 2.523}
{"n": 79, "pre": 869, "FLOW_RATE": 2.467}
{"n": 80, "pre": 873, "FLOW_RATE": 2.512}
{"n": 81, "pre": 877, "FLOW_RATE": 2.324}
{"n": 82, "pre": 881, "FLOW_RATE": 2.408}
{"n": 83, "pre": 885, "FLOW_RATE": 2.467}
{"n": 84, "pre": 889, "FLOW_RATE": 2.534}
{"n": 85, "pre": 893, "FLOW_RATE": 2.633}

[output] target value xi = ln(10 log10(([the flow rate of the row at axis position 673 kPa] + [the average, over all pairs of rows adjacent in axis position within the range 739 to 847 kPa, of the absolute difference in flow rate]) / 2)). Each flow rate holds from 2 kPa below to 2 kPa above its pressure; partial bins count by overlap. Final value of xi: 0.03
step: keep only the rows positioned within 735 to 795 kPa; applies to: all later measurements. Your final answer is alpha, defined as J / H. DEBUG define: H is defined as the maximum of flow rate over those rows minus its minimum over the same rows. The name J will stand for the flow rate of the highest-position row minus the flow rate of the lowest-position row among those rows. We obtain -0.3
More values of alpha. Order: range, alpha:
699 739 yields 0.6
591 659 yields -0.5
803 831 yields 0.5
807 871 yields 0.4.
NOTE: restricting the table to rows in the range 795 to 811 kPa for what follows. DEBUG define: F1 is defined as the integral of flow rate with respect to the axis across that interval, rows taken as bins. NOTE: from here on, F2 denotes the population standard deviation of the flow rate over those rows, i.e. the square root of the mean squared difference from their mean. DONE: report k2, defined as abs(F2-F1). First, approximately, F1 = 38.4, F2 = 0.061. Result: 38.4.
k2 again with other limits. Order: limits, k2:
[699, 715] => 40.8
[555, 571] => 37.0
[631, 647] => 38.3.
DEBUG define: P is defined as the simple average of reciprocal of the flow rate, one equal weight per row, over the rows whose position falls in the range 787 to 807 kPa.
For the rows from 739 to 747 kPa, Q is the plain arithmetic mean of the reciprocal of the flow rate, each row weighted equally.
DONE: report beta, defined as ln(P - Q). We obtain -2.9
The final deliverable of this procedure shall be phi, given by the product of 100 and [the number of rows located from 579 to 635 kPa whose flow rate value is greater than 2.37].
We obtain 800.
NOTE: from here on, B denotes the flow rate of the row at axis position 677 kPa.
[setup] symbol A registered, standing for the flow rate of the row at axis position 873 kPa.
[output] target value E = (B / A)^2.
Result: 0.94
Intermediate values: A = 2.512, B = 2.435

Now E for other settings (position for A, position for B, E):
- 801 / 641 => 0.89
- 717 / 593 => 0.85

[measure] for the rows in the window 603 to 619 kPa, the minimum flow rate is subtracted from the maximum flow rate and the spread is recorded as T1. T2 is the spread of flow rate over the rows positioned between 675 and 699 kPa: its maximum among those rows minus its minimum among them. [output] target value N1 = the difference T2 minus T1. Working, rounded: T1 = 0.138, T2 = 0.149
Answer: 0.011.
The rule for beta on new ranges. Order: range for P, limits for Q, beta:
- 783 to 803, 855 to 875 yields -4.0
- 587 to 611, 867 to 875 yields -4.3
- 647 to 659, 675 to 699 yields -3.8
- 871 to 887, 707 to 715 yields -3.6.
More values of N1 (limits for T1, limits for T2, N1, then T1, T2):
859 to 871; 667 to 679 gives 0.014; 0.056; 0.070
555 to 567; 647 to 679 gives 0.115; 0.154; 0.269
